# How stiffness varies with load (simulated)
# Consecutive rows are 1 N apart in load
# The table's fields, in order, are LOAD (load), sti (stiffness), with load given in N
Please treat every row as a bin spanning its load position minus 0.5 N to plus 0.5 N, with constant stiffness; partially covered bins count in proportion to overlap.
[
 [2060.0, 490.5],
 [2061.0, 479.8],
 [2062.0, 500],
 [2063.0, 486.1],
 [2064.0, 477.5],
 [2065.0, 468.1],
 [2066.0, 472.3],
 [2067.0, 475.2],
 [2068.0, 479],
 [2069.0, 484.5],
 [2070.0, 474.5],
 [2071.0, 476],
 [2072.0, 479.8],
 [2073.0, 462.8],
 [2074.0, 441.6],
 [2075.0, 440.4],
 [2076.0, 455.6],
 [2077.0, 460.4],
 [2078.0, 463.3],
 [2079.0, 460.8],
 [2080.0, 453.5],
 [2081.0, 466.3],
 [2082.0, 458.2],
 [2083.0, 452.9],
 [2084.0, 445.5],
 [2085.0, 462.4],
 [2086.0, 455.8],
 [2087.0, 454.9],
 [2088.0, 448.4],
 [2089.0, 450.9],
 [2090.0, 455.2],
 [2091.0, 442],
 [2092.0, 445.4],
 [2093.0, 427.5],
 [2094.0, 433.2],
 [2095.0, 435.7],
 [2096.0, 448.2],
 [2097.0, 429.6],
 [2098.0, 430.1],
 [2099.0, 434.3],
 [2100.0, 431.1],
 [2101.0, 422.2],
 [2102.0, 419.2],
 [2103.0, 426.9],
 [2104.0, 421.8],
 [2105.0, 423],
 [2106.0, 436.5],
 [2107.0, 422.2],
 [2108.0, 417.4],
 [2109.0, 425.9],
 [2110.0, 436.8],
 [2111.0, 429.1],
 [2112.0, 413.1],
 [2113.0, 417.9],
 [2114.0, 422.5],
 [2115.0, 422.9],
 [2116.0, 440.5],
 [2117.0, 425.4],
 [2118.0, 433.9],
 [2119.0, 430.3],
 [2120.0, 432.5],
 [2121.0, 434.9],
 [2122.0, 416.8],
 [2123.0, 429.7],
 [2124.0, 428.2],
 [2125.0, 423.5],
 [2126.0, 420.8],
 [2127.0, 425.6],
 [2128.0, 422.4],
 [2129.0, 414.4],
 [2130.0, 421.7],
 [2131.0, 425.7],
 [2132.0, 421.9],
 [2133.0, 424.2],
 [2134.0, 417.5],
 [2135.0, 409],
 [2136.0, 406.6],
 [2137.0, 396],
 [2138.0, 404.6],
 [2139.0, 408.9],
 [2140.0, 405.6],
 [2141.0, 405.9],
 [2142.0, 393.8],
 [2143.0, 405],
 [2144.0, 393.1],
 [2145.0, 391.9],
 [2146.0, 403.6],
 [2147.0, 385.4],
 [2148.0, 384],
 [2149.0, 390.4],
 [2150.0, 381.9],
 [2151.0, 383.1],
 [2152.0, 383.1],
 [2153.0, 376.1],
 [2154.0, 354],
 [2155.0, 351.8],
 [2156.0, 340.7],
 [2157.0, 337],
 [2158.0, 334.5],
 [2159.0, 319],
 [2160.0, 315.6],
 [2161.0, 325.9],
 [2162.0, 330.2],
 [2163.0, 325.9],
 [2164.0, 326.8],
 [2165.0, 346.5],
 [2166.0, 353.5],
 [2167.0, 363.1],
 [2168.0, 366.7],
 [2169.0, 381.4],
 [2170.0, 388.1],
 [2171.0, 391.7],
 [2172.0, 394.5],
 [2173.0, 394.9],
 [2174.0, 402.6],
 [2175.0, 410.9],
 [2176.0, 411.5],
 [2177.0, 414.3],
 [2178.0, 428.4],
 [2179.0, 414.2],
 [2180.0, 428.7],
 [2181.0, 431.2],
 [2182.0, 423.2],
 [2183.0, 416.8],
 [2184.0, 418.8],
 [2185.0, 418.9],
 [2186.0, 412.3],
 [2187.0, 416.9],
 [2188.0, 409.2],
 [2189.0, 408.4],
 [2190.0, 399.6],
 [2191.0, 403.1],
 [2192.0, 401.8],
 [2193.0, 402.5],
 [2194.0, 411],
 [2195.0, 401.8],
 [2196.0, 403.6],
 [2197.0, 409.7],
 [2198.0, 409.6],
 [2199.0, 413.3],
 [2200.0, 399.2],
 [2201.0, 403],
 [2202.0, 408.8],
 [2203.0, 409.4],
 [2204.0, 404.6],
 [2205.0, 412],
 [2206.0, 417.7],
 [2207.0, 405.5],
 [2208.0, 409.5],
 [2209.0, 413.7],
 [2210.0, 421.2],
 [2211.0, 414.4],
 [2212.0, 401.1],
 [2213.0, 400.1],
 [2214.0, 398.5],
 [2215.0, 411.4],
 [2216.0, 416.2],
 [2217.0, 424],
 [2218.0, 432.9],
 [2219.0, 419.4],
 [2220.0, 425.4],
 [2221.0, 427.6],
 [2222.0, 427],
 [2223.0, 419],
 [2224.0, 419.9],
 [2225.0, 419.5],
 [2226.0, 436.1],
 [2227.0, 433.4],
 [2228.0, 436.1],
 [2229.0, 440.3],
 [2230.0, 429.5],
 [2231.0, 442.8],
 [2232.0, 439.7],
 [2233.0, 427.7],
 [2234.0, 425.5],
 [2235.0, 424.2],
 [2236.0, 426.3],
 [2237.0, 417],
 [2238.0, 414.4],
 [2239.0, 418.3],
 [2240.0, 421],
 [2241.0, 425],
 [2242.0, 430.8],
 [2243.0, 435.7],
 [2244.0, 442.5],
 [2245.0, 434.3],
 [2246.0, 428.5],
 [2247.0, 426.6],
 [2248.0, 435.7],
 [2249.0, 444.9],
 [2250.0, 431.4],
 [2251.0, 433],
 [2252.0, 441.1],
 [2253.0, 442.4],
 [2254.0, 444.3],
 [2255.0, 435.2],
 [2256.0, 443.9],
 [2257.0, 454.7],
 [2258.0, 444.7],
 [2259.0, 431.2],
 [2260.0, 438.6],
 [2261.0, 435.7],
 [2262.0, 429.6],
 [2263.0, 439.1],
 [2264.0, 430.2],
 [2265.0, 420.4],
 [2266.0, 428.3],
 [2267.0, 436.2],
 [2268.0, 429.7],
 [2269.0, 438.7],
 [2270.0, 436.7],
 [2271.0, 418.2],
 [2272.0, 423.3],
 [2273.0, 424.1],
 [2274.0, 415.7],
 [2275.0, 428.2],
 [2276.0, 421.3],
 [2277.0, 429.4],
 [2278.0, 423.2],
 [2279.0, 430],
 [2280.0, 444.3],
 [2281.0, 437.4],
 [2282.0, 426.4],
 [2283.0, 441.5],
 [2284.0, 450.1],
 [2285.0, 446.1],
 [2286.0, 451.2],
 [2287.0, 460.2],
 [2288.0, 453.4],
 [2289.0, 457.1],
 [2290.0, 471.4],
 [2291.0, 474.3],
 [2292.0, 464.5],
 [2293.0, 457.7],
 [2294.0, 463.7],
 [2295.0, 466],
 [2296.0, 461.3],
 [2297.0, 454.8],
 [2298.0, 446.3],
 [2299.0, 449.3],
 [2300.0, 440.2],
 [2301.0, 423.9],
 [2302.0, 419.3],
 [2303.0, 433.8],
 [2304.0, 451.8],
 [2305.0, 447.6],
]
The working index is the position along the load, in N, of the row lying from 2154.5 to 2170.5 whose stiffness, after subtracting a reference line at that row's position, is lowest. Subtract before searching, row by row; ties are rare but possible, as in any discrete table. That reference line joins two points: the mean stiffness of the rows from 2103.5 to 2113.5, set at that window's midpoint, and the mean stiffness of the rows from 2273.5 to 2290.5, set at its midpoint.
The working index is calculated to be 2160.0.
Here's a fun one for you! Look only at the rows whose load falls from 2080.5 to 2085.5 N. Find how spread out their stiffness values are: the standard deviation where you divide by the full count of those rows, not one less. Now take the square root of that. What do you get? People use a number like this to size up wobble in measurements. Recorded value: 2.70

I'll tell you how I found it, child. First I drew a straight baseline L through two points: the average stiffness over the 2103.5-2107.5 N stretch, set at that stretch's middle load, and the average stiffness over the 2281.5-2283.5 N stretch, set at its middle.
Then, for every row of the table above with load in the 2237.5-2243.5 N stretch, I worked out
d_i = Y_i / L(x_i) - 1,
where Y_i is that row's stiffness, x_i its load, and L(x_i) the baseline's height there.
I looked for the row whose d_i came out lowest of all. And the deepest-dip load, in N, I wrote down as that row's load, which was 2238.0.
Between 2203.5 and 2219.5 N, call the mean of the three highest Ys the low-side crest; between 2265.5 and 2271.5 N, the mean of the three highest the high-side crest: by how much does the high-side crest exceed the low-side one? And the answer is 11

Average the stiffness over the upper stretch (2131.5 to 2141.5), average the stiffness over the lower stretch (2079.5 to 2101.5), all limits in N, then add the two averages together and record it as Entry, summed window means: 855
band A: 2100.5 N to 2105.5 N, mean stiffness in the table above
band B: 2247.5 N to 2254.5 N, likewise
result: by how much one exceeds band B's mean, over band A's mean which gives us -1.04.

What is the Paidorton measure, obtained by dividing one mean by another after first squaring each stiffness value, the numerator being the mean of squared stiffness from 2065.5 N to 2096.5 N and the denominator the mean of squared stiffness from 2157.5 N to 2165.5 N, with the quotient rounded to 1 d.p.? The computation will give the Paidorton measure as 1.9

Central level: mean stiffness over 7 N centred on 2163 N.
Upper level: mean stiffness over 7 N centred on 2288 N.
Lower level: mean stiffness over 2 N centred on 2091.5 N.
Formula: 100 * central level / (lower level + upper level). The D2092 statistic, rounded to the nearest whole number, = 37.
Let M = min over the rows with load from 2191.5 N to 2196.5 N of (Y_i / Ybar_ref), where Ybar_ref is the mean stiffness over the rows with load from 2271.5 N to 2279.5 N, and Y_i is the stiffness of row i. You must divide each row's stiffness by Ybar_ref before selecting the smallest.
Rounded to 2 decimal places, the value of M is 0.95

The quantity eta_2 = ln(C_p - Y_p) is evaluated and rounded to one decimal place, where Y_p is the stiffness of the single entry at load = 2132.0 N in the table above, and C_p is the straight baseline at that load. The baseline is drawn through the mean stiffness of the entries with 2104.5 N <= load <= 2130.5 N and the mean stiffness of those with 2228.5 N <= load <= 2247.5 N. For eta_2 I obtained 1.4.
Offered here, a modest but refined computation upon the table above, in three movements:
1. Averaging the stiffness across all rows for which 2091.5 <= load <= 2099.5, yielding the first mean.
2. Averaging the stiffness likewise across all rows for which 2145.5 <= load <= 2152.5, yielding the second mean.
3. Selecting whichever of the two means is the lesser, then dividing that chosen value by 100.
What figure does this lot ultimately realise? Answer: 3.87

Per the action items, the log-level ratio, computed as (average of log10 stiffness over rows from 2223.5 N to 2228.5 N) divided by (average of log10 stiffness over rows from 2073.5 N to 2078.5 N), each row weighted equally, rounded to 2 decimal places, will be 0.99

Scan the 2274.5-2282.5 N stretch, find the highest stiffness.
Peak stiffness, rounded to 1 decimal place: 444.3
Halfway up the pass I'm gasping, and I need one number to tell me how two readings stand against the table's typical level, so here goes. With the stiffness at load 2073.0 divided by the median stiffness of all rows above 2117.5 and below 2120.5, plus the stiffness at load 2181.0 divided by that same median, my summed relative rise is 2.07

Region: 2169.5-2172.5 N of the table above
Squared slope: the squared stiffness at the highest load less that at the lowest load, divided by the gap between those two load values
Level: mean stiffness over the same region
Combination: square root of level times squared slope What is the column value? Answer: 990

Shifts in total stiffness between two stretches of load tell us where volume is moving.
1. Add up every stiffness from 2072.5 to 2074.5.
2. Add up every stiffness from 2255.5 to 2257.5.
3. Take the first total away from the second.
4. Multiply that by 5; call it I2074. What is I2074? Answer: -29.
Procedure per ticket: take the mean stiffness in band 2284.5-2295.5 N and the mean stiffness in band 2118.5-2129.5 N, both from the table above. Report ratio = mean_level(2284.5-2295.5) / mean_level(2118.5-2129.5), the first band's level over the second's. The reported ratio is 1.08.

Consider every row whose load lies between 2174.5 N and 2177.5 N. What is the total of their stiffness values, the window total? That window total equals 1237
